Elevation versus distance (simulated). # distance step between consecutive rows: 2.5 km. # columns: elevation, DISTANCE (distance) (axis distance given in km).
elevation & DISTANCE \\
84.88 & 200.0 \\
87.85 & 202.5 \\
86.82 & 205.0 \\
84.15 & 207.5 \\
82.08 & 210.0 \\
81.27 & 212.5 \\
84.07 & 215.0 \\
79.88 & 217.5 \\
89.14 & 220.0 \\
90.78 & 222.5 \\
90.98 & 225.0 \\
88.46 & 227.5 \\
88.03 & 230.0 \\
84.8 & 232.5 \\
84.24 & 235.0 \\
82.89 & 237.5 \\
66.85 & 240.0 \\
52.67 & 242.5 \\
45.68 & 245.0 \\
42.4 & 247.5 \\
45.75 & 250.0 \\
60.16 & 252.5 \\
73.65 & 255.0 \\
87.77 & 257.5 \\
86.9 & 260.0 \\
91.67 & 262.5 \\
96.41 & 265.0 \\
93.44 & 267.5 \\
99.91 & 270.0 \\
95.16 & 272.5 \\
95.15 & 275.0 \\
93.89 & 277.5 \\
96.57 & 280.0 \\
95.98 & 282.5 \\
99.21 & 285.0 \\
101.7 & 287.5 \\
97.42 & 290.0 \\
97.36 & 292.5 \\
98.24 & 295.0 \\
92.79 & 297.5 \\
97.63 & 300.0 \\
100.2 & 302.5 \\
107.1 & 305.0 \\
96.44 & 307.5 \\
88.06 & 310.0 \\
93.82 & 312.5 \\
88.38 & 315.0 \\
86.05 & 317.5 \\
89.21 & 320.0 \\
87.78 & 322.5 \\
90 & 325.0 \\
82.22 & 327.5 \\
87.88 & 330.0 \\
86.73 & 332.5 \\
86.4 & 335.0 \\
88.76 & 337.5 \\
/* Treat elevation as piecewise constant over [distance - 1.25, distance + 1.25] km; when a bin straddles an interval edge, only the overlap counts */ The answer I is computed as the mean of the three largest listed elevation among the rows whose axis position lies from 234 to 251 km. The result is 78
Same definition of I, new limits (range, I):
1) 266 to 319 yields 103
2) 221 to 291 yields 100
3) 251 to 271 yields 97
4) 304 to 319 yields 99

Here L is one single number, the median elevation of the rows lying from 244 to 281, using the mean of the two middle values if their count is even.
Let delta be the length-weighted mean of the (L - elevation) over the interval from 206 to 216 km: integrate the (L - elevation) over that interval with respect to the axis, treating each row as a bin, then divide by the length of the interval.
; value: 8.7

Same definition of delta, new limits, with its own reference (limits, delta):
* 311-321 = 2.3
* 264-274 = -4.5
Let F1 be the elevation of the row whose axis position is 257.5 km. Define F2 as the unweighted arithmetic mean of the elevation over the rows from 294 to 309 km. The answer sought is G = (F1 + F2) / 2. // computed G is 93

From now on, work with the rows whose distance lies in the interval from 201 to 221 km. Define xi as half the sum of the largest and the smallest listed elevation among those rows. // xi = 85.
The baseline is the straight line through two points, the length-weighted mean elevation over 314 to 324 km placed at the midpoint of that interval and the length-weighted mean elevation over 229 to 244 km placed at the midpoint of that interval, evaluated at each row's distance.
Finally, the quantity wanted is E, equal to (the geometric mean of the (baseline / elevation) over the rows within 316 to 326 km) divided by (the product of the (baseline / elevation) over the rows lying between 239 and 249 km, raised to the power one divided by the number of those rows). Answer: 0.66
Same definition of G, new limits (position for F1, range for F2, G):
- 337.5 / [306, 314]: 91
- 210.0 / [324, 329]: 84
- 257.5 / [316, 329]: 87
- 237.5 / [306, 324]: 86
